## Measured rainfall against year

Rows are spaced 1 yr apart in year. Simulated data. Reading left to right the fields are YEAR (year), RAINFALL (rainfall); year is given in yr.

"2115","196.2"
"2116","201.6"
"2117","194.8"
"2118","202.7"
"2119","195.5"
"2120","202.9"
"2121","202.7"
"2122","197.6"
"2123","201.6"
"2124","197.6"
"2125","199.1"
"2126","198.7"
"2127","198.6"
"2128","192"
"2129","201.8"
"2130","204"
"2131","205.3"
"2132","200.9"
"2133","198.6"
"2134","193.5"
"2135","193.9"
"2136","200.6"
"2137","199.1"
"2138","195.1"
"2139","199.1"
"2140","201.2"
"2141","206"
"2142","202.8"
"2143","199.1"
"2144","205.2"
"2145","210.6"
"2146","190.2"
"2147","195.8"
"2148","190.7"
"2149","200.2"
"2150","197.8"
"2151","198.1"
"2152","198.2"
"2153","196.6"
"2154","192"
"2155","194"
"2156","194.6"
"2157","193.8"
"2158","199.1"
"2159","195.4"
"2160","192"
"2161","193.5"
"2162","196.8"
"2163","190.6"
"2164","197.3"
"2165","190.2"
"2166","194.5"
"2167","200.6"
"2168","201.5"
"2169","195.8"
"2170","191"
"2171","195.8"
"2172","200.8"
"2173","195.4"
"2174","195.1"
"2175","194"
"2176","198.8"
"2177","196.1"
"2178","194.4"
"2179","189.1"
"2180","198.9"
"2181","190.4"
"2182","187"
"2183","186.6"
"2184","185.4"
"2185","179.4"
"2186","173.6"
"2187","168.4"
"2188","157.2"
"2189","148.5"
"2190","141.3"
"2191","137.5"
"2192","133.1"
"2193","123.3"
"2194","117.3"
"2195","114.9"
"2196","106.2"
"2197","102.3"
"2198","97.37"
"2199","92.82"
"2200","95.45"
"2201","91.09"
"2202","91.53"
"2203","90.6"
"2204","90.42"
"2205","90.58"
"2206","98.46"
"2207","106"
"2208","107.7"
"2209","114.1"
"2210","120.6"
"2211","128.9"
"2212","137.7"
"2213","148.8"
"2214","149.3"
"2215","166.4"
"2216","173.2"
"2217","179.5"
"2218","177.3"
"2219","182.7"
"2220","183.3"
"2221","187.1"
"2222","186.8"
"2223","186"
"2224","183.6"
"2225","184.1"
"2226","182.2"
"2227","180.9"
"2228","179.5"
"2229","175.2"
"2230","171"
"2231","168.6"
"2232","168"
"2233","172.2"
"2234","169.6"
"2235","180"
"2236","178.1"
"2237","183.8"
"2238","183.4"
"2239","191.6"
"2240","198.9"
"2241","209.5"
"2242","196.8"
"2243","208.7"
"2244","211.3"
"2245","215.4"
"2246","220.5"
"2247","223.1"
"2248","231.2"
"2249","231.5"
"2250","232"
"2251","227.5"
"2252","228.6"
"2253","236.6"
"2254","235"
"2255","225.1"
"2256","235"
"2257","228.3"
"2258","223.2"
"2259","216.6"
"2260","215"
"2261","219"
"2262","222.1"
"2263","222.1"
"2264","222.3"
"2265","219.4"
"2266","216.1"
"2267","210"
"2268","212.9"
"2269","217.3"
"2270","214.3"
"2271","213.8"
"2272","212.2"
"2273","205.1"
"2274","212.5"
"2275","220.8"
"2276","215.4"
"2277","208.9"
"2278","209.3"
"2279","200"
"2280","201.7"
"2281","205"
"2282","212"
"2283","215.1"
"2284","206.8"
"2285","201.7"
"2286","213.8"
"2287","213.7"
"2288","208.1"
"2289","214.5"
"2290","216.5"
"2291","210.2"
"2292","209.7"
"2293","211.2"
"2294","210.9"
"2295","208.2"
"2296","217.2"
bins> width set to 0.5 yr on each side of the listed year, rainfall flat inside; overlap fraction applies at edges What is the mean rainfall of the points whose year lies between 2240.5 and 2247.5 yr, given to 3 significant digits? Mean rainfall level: 212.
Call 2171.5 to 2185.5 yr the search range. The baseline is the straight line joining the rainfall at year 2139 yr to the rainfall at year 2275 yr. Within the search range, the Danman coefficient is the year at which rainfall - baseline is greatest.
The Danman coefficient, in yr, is 2172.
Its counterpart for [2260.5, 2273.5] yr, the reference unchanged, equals 2262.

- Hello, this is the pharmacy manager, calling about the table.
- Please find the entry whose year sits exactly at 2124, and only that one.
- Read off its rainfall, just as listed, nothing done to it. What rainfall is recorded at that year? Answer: 197.6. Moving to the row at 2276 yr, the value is 215.4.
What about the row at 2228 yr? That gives 179.5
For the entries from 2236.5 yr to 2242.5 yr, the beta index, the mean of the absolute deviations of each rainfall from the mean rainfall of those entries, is 7.7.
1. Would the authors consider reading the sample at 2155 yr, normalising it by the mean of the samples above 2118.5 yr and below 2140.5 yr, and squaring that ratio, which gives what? 0.9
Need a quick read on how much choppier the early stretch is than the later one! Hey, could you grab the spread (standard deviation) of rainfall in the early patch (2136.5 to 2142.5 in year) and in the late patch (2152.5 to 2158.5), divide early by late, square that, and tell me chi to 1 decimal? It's 2.2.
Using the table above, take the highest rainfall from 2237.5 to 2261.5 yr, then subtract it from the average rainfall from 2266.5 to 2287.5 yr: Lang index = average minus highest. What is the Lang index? -26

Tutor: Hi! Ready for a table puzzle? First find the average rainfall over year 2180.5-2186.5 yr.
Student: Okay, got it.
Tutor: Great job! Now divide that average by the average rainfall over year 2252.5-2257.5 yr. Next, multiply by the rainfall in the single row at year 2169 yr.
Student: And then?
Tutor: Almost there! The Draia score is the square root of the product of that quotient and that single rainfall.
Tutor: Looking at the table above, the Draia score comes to 12.5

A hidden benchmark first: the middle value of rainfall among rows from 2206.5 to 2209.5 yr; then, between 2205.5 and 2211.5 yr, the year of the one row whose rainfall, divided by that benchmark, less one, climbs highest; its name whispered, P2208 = 2211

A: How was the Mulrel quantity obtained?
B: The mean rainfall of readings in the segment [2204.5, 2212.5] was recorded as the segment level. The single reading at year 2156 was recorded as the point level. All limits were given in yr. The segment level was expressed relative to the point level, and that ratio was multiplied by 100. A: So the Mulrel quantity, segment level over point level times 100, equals 58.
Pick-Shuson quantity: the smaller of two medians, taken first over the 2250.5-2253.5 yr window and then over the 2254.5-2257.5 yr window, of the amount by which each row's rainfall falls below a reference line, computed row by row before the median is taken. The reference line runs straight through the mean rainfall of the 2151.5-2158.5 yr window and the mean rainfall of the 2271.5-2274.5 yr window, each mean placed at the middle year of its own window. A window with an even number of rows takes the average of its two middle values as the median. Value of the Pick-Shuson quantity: -21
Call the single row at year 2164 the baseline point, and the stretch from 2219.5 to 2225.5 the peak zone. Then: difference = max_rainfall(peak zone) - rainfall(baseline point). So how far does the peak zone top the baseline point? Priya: -10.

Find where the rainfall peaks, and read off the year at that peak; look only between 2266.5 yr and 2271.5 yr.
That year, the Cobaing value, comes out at 2269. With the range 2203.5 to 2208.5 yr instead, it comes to 2208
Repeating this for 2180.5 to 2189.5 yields 2181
